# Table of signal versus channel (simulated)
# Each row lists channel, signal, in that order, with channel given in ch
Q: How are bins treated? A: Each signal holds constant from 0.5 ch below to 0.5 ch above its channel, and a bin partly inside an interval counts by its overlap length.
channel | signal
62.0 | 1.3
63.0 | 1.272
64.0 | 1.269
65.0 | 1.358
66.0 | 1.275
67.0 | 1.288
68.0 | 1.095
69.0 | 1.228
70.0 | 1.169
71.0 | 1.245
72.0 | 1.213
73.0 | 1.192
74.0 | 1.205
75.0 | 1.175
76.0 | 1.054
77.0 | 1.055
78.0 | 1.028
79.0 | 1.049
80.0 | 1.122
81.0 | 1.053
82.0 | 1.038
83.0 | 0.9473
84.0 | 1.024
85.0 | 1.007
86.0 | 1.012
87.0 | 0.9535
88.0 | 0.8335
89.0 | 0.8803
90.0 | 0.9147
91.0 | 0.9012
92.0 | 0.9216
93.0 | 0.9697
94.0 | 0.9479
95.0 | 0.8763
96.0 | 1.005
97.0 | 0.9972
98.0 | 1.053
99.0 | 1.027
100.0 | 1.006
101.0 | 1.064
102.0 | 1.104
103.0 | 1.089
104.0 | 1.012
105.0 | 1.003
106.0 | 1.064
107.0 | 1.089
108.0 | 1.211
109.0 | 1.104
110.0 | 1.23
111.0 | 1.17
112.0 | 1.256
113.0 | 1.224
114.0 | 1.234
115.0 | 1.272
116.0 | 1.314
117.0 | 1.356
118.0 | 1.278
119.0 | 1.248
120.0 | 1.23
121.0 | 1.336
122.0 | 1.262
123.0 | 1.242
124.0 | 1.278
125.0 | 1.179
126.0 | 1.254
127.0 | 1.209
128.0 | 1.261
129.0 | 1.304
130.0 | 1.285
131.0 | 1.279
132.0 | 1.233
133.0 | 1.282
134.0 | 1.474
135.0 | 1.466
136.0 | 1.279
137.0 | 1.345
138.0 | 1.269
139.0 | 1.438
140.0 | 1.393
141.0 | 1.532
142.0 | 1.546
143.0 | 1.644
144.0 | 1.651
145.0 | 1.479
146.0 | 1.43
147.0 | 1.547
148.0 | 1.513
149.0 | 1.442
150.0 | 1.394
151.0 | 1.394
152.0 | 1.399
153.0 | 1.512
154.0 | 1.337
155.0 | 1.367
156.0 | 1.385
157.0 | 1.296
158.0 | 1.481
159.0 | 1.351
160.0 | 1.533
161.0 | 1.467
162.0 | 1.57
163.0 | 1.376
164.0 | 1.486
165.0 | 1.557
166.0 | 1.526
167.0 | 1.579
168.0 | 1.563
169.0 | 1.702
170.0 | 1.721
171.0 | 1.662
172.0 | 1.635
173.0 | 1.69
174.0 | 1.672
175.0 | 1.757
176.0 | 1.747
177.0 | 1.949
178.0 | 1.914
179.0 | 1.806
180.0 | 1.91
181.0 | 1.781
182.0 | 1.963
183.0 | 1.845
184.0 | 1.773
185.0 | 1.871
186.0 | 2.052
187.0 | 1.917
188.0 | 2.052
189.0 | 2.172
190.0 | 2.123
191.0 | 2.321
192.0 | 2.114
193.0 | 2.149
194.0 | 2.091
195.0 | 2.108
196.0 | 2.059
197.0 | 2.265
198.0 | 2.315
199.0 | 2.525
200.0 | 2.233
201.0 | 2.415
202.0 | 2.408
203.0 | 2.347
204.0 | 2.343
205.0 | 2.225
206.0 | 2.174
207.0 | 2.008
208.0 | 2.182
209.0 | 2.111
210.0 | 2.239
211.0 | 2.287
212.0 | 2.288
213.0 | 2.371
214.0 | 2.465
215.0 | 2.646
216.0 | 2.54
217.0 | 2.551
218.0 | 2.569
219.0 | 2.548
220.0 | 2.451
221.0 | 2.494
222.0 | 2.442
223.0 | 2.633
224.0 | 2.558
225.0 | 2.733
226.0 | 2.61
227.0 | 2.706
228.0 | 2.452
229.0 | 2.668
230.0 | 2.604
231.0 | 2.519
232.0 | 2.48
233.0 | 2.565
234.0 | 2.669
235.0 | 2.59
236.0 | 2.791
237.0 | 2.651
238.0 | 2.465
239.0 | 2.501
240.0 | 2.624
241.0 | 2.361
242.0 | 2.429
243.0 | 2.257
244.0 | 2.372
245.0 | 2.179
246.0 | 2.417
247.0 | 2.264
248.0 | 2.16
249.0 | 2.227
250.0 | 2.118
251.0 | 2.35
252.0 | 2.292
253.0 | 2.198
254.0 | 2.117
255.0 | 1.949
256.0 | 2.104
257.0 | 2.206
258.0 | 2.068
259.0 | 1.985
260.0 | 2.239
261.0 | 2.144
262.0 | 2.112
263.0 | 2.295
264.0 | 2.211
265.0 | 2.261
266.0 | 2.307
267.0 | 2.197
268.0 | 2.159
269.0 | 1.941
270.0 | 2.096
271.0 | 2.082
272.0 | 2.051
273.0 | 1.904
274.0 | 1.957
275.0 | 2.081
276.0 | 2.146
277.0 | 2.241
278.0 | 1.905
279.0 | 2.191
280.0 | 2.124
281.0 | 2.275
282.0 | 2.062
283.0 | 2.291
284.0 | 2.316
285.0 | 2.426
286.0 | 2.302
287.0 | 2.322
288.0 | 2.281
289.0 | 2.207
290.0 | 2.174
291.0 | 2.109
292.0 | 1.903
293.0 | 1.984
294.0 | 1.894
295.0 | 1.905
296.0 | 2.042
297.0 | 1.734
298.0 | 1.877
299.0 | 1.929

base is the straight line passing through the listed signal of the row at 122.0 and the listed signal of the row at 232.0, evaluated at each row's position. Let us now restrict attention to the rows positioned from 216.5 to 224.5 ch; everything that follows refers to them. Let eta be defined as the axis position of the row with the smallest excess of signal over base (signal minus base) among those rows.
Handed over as 222.0 ch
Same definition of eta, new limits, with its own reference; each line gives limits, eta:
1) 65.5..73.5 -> 68.0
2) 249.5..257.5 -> 255.0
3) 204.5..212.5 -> 207.0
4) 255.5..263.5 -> 259.0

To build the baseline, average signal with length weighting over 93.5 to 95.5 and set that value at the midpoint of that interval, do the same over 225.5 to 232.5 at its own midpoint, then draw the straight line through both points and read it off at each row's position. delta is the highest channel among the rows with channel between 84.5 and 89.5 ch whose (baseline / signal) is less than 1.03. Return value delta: 89.0 ch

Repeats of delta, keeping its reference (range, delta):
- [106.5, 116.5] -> 116.0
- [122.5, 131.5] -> 129.0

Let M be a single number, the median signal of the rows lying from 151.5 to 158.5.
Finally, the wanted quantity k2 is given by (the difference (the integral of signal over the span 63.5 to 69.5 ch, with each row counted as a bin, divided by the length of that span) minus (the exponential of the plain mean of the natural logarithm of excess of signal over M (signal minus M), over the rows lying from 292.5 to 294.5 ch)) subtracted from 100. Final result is 99.3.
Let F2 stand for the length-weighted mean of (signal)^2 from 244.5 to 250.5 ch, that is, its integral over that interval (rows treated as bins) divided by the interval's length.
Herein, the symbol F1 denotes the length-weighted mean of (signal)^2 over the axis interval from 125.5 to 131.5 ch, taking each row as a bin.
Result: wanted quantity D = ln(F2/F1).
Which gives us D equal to 1.1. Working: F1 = 1.6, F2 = 5.0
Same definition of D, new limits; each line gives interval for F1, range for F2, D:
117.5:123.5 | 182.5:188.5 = 0.8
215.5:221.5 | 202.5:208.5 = -0.3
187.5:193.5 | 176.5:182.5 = -0.3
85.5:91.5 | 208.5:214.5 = 1.8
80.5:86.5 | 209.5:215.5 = 1.7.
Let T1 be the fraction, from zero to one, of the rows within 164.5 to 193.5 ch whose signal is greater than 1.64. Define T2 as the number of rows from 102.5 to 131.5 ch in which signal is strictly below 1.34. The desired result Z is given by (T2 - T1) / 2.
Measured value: 13.6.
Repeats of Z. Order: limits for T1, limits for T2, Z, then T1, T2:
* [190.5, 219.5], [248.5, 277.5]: -0.5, 1.0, 0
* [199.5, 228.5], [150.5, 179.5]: 0.5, 1.0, 2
